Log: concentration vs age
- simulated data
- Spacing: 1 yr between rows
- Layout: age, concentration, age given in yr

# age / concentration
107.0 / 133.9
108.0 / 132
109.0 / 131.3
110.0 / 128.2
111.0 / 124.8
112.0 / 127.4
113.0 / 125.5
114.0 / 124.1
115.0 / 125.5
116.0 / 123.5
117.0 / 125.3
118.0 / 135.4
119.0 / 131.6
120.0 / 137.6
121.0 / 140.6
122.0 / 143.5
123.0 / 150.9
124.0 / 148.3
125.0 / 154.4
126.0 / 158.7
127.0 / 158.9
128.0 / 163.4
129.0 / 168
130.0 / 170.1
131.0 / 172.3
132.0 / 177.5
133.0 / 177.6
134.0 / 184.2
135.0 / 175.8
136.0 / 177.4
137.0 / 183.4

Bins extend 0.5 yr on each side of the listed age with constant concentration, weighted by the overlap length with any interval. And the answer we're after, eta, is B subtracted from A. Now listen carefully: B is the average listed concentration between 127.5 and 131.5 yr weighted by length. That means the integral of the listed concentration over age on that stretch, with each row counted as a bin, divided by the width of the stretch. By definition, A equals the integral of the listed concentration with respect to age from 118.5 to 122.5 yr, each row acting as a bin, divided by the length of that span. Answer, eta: -30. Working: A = 138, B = 168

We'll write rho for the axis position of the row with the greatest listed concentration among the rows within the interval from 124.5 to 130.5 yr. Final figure 130.0 yr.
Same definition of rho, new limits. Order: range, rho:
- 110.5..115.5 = 112.0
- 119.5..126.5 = 126.0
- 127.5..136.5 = 134.0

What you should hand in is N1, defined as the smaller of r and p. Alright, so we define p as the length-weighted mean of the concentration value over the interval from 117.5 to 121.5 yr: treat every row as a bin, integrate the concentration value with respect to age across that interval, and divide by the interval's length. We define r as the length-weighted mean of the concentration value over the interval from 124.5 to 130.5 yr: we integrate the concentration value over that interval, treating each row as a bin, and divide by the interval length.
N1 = 136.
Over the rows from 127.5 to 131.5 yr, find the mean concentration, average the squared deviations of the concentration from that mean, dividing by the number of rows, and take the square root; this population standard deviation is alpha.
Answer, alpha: 3.3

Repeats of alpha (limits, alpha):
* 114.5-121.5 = 6.3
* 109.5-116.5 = 1.6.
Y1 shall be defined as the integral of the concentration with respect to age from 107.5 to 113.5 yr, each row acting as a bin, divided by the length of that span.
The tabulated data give 128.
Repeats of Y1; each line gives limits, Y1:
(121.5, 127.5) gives 152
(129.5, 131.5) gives 171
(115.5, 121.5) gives 132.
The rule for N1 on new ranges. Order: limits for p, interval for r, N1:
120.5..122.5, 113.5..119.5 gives 128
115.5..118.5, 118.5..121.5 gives 128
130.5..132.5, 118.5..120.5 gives 135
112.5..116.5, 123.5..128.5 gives 125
